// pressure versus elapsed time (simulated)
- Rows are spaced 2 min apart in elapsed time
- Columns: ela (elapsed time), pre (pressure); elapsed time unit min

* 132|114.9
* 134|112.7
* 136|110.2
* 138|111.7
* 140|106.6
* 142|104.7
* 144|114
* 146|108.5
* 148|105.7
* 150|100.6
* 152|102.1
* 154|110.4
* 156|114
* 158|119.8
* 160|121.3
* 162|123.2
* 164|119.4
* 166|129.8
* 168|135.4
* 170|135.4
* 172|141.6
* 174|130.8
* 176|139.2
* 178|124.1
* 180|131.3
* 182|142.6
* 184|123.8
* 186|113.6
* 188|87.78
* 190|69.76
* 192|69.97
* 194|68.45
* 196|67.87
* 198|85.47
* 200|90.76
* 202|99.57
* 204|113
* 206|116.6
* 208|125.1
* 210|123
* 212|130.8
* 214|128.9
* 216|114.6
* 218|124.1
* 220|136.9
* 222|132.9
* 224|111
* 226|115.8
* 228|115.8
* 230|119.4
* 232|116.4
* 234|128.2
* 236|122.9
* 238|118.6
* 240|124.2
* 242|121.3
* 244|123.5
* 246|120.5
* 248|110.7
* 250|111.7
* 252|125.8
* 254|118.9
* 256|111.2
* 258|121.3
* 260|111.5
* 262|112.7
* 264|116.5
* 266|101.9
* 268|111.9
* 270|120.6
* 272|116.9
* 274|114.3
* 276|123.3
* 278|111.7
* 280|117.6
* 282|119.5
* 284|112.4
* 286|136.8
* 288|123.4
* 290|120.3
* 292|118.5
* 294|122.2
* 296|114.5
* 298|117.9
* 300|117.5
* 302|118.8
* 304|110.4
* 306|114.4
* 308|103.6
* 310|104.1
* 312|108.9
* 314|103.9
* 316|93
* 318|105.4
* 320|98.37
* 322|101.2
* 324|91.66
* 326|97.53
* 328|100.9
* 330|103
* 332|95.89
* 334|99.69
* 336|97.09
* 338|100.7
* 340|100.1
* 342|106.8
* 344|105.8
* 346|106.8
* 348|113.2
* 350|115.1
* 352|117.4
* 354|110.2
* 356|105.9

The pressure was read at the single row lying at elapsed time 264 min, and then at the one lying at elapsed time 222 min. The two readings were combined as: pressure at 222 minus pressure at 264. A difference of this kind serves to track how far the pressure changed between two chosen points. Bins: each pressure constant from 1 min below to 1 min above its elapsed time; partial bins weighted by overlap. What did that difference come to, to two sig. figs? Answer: 16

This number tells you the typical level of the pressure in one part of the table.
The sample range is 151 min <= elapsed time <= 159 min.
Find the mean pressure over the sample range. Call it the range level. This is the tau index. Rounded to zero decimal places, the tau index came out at 112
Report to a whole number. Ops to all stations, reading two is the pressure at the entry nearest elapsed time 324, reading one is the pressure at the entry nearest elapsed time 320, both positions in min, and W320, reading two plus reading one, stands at 190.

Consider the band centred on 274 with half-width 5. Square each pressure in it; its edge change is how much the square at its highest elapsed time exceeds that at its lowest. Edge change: -2067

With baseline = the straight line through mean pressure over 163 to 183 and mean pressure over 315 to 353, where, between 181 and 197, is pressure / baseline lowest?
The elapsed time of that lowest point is 196 min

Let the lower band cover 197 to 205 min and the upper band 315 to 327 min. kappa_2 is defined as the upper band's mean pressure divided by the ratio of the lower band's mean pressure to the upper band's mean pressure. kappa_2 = 99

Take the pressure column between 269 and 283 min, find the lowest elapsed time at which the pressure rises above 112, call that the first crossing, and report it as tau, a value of 270 min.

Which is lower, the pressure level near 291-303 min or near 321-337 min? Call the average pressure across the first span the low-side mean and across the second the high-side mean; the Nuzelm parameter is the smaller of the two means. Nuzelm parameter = 98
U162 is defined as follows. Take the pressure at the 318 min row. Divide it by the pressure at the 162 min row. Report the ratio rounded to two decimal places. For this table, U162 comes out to 0.86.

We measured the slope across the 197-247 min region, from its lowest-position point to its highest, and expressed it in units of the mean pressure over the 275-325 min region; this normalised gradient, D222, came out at 0.0065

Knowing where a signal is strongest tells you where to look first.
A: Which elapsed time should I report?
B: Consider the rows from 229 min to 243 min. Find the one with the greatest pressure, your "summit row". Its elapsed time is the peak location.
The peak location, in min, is 234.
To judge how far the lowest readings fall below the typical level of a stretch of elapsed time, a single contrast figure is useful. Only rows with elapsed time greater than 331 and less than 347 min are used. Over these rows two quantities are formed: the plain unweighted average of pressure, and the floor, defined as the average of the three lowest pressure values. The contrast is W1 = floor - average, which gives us -4.1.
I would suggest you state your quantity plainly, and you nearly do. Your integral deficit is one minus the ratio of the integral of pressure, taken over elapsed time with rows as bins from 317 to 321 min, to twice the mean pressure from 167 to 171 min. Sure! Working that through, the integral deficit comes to -0.50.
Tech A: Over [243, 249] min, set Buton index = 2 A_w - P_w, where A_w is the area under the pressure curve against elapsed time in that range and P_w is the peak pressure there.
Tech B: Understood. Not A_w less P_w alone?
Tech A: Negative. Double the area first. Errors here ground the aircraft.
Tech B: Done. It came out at 1295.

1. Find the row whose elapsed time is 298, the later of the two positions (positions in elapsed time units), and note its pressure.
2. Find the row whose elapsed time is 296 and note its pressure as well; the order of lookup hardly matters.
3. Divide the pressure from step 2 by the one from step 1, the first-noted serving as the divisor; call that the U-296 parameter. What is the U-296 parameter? 0.97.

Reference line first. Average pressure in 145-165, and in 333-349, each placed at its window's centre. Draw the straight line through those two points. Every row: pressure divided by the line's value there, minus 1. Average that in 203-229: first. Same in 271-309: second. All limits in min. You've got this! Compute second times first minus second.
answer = -0.10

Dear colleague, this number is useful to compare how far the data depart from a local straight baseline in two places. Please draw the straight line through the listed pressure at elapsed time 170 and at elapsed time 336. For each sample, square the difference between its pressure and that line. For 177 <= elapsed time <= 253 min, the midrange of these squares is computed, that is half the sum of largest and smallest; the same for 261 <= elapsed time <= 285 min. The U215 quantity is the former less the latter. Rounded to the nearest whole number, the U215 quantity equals 1816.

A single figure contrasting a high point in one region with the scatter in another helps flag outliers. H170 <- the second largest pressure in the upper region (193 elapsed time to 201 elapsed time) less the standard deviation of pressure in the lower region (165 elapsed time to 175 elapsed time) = 81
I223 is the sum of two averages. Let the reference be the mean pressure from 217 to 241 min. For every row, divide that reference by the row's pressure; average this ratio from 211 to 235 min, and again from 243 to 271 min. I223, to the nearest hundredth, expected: 2.06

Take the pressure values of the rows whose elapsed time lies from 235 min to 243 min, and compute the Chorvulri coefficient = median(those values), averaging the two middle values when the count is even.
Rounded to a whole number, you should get 122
